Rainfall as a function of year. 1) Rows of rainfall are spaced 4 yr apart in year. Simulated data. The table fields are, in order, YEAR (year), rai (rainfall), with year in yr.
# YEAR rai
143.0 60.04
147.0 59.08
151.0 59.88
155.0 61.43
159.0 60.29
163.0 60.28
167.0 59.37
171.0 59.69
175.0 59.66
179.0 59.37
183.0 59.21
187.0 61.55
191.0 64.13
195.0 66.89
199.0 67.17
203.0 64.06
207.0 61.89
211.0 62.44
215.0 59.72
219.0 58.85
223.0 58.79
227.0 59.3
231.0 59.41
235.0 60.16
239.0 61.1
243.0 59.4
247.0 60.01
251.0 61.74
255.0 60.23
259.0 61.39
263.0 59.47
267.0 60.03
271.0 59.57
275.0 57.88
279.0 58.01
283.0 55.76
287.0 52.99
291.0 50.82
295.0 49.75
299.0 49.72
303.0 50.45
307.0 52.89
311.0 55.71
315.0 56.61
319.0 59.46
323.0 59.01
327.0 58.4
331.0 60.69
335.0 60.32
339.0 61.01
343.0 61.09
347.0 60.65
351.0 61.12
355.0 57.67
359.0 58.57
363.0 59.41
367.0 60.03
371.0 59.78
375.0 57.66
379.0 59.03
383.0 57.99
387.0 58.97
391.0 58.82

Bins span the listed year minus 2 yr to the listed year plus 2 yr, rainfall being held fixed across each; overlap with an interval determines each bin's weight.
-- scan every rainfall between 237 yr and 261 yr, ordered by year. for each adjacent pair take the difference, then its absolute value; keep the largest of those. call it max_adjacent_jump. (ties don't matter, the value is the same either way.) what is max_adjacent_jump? 1.7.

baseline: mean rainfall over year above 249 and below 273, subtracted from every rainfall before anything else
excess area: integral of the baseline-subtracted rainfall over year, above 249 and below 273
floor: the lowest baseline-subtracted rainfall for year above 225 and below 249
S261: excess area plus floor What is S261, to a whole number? -1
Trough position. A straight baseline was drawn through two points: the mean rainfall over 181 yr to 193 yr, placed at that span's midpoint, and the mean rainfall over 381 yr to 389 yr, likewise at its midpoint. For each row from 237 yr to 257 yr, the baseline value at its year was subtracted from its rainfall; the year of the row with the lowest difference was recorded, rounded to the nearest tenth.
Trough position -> 243.0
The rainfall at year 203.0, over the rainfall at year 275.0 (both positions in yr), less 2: -0.89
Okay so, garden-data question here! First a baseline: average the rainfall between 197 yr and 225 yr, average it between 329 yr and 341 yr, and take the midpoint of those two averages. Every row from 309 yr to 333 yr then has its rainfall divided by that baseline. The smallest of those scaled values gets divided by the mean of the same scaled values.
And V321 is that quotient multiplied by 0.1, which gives 0.0955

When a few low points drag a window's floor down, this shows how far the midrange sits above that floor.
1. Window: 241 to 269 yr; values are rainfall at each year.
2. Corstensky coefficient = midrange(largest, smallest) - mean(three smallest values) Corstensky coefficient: 0.94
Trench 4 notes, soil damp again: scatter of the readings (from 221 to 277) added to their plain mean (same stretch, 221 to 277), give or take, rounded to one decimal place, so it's 60.9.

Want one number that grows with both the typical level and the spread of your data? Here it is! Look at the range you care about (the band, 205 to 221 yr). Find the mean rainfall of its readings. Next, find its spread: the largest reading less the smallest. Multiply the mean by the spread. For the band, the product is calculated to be 218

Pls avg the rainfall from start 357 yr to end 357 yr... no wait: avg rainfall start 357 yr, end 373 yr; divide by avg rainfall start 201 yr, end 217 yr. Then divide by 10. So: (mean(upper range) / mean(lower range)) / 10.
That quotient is 0.096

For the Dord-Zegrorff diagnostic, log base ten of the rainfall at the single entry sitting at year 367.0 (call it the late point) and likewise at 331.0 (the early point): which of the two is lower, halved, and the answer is 0.889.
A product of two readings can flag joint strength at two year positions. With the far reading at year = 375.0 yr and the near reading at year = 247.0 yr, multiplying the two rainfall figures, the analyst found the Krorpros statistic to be 3460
